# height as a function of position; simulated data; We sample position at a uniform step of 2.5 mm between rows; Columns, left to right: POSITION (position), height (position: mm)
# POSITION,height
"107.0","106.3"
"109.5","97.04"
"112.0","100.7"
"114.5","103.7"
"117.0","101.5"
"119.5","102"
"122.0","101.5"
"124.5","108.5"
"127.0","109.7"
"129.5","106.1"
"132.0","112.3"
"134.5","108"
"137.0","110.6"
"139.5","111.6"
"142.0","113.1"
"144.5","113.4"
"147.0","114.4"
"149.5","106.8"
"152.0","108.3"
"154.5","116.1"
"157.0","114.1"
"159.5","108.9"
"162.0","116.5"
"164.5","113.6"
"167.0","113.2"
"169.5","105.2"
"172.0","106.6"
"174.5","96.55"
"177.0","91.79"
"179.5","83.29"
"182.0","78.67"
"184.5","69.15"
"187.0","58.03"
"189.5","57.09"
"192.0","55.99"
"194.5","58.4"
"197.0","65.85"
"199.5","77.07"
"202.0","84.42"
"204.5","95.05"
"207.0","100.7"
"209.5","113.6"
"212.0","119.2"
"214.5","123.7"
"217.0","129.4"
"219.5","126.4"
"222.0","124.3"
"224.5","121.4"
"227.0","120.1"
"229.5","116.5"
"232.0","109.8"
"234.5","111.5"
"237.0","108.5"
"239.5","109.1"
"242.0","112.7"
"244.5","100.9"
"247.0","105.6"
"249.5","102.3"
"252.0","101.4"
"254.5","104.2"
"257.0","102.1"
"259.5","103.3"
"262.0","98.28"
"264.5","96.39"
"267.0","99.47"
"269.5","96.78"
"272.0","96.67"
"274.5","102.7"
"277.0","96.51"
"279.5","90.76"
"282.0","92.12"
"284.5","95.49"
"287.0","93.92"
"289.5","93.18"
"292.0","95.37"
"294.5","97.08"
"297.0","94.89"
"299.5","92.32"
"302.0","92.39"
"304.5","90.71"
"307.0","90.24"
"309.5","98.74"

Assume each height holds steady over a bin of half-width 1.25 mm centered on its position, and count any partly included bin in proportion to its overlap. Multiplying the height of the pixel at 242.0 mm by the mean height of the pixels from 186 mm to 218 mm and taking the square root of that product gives 99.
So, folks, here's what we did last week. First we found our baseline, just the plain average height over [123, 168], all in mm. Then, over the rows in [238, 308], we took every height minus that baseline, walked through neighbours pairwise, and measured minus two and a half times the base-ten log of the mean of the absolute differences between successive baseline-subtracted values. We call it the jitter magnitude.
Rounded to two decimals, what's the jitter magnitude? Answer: -1.17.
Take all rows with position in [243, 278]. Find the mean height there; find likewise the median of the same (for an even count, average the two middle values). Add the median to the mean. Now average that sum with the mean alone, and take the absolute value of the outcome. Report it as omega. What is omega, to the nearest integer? 151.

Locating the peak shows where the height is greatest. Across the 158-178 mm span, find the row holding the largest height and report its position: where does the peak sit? 162.0 mm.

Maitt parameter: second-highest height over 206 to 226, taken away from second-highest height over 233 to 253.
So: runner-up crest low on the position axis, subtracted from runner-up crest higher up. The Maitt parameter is -15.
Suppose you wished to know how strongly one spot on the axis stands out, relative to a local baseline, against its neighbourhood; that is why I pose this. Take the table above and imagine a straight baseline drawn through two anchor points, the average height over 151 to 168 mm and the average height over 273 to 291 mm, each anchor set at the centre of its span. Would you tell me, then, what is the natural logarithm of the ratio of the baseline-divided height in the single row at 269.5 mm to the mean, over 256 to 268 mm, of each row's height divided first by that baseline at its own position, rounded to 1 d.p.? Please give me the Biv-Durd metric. 0.0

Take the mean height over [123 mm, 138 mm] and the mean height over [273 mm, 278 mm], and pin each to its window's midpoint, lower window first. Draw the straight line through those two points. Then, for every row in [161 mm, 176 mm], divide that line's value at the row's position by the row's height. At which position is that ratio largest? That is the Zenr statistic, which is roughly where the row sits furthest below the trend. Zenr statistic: 174.5 mm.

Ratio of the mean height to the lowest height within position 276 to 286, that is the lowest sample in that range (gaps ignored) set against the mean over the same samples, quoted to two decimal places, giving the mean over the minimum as 1.03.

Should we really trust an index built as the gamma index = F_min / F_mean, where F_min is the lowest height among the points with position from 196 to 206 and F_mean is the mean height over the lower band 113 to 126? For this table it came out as 0.64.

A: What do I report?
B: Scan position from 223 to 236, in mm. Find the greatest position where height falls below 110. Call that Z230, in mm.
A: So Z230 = 232.0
